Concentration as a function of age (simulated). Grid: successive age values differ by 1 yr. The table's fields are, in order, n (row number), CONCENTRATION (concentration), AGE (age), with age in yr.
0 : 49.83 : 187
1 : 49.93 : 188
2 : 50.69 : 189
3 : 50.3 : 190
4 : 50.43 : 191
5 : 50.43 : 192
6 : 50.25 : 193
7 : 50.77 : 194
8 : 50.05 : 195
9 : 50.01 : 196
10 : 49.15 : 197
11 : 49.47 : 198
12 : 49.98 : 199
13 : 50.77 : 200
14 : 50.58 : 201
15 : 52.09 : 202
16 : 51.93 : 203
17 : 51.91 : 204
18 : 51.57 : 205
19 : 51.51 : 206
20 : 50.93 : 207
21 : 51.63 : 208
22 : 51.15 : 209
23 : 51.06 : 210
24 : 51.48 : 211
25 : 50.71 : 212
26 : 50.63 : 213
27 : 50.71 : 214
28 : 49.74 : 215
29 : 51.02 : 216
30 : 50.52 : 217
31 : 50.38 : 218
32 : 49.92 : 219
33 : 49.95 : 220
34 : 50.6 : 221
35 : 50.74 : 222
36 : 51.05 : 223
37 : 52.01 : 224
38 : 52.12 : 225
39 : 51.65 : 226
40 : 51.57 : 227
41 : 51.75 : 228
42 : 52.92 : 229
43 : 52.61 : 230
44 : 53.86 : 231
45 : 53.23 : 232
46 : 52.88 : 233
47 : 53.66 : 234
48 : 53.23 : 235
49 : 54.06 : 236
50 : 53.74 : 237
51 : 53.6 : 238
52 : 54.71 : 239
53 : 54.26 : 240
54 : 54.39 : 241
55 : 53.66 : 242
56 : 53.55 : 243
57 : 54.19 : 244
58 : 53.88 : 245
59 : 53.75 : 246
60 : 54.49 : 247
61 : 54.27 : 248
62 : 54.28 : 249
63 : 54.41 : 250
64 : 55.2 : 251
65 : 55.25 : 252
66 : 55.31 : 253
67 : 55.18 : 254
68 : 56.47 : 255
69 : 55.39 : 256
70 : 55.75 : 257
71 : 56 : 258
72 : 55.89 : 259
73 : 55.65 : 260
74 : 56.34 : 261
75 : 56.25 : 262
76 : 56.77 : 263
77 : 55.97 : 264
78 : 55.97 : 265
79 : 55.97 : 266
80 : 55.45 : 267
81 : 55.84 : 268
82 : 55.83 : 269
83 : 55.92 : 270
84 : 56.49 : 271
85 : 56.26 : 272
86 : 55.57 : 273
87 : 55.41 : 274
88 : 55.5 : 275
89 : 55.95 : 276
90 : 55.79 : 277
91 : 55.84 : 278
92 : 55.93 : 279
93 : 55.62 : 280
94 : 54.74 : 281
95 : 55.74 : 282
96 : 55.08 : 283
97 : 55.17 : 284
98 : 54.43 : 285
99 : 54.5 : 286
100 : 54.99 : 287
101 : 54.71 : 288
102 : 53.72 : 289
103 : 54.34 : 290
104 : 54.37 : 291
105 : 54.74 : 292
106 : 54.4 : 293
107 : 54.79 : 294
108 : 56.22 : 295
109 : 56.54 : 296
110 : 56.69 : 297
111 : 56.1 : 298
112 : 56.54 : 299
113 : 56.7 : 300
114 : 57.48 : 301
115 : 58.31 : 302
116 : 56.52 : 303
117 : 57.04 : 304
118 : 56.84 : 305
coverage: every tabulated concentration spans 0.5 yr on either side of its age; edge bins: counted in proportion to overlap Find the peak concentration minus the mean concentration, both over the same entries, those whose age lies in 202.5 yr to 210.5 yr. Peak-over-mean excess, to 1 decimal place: 0.5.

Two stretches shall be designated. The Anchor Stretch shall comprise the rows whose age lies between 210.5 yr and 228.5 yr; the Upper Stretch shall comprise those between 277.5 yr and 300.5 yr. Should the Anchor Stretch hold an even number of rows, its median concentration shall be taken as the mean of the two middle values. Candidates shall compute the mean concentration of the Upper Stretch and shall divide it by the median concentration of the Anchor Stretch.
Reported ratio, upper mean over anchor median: 1.09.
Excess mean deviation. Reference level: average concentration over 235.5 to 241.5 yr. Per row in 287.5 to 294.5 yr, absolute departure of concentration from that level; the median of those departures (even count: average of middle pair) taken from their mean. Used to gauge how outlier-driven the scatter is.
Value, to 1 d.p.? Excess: 0.0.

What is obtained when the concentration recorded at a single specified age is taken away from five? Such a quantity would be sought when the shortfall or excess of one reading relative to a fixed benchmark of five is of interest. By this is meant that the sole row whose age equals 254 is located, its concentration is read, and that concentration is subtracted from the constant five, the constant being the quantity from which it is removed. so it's -50.2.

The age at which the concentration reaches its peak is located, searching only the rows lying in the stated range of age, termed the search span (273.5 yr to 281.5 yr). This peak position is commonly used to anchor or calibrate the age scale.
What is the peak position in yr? 276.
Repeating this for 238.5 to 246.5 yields 239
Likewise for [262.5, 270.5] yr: 263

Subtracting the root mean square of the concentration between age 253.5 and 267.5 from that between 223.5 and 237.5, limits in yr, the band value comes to -3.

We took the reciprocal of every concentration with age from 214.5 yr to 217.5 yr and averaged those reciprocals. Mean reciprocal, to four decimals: 0.0198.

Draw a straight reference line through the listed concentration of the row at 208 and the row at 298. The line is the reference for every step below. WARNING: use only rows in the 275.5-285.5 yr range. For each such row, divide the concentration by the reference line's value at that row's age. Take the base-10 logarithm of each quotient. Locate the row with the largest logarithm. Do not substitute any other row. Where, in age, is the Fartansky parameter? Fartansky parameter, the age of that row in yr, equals 276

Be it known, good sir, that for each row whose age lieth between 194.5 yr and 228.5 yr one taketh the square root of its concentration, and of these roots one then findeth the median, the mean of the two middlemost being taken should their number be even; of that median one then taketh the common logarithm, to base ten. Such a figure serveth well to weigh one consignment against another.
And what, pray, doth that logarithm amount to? 0.853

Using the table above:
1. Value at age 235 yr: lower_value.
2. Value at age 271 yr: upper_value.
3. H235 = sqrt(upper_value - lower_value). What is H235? 1.81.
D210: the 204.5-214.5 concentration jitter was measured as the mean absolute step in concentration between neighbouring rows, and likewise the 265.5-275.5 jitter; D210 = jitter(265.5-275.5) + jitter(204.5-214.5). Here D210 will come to 0.67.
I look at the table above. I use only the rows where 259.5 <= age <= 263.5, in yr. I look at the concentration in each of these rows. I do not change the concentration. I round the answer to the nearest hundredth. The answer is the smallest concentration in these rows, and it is 55.65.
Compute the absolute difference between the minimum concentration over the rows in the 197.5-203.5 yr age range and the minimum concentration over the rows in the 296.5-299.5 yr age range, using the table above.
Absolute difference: 6.6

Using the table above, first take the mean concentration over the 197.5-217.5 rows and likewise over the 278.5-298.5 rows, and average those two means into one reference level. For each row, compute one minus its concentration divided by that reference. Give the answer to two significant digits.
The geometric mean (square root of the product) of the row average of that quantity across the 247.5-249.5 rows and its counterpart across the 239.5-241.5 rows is 0.023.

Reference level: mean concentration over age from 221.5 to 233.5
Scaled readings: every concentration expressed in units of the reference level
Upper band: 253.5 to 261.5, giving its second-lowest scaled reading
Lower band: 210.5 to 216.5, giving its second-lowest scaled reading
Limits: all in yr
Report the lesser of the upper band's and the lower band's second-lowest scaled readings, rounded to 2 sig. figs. 0.97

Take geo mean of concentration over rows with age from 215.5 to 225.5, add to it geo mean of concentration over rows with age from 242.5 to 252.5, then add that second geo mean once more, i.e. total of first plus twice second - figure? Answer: 159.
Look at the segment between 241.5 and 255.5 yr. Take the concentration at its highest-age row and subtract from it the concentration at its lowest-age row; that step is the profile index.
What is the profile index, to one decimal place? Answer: 2.8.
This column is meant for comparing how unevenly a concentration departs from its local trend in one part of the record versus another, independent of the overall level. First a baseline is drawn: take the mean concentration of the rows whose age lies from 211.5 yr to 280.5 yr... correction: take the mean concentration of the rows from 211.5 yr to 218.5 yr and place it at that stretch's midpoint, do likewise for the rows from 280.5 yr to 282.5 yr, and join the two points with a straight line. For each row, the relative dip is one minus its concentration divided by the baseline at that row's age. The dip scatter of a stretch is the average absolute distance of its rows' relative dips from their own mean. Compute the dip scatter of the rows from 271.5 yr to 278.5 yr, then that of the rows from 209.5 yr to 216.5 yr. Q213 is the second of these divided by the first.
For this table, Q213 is 1.9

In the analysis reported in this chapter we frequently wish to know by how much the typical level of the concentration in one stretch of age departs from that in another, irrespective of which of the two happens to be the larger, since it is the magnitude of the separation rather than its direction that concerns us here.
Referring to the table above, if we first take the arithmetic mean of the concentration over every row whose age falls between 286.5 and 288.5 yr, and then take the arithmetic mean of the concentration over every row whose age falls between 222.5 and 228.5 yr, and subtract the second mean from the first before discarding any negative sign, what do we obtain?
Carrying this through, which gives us 3.2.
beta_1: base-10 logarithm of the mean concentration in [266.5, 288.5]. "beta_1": 1.74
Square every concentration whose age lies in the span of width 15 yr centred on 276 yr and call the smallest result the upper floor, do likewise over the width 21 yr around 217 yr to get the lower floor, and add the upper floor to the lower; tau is 5471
